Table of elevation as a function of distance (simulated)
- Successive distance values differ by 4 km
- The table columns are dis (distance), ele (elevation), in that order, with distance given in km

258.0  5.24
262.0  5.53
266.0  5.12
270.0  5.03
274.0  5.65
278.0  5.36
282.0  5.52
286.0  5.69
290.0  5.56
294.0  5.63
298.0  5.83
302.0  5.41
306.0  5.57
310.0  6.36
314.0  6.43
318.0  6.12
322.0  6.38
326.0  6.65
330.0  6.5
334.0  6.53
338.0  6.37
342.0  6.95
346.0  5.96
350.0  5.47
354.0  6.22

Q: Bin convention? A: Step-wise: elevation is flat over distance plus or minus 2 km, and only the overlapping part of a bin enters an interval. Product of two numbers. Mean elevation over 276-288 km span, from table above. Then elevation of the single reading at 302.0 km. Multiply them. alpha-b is 29.9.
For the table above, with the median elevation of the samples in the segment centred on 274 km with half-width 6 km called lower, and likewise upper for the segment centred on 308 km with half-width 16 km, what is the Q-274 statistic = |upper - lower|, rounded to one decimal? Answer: 0.6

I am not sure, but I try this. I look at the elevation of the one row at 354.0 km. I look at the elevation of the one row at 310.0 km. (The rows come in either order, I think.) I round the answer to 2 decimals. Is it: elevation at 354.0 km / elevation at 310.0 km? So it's 0.98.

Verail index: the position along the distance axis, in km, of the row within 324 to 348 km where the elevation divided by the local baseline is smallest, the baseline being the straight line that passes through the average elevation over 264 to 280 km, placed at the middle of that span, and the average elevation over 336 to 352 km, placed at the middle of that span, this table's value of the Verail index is 346.0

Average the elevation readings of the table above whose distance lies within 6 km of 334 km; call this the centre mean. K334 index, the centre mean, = 6.5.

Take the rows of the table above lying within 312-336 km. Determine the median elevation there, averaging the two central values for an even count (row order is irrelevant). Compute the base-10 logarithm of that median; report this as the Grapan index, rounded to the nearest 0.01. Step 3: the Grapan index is 0.81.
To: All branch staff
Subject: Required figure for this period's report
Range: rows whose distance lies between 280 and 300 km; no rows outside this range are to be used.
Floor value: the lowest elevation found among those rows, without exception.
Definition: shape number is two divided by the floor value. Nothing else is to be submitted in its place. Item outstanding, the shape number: 0.36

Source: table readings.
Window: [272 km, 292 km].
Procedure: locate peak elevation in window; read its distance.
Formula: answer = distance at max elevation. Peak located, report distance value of 286.0 km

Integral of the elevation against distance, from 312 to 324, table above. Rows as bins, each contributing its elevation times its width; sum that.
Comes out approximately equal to 75.7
